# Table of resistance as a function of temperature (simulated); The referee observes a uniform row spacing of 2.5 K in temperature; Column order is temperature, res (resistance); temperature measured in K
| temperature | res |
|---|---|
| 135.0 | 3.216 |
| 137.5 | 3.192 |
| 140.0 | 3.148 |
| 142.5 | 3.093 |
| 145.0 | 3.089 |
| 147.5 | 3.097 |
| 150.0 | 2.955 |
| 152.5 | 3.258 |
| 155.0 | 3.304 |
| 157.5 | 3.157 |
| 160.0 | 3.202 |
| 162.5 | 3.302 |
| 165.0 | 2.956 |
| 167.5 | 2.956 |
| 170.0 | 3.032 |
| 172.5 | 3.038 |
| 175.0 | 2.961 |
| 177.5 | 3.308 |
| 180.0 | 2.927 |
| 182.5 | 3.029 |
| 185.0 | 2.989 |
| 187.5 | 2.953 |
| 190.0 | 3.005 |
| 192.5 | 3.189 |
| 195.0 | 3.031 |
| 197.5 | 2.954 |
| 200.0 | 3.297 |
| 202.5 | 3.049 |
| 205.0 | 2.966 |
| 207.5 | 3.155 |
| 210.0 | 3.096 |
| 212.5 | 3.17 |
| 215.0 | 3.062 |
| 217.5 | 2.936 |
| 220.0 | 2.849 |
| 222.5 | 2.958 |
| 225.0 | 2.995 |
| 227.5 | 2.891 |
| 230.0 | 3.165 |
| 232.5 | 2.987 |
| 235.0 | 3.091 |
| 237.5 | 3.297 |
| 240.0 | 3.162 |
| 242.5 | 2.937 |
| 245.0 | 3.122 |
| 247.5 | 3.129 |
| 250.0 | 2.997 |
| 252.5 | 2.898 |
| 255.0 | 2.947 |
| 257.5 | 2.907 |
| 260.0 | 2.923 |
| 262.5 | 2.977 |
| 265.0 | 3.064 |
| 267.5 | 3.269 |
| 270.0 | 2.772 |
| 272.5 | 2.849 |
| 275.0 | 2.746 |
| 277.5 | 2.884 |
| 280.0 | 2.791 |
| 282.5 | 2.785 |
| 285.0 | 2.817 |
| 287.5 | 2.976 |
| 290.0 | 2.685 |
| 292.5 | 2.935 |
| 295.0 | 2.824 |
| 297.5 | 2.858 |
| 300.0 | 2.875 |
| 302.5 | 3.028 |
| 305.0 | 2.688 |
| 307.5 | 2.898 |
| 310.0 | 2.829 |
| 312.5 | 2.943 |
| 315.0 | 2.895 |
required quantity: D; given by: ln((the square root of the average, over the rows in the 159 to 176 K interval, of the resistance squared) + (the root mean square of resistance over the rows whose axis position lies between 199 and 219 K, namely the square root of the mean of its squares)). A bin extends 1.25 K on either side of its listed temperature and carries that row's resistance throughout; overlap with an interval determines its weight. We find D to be 1.82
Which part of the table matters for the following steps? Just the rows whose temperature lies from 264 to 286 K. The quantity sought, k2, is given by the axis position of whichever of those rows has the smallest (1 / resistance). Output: 267.5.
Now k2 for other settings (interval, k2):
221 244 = 237.5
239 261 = 240.0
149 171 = 155.0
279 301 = 287.5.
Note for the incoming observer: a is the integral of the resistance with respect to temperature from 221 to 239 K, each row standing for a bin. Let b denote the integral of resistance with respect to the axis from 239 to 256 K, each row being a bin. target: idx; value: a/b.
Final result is 1.07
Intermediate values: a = 55.0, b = 51.5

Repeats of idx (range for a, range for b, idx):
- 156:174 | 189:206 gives 1.07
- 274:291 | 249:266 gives 0.95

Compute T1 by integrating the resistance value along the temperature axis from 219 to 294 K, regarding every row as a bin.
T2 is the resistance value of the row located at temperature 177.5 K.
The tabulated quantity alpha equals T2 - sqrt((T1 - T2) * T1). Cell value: -217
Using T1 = 222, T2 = 3.308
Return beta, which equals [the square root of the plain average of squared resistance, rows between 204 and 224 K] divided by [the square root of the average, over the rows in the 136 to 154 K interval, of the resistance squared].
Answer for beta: 0.97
